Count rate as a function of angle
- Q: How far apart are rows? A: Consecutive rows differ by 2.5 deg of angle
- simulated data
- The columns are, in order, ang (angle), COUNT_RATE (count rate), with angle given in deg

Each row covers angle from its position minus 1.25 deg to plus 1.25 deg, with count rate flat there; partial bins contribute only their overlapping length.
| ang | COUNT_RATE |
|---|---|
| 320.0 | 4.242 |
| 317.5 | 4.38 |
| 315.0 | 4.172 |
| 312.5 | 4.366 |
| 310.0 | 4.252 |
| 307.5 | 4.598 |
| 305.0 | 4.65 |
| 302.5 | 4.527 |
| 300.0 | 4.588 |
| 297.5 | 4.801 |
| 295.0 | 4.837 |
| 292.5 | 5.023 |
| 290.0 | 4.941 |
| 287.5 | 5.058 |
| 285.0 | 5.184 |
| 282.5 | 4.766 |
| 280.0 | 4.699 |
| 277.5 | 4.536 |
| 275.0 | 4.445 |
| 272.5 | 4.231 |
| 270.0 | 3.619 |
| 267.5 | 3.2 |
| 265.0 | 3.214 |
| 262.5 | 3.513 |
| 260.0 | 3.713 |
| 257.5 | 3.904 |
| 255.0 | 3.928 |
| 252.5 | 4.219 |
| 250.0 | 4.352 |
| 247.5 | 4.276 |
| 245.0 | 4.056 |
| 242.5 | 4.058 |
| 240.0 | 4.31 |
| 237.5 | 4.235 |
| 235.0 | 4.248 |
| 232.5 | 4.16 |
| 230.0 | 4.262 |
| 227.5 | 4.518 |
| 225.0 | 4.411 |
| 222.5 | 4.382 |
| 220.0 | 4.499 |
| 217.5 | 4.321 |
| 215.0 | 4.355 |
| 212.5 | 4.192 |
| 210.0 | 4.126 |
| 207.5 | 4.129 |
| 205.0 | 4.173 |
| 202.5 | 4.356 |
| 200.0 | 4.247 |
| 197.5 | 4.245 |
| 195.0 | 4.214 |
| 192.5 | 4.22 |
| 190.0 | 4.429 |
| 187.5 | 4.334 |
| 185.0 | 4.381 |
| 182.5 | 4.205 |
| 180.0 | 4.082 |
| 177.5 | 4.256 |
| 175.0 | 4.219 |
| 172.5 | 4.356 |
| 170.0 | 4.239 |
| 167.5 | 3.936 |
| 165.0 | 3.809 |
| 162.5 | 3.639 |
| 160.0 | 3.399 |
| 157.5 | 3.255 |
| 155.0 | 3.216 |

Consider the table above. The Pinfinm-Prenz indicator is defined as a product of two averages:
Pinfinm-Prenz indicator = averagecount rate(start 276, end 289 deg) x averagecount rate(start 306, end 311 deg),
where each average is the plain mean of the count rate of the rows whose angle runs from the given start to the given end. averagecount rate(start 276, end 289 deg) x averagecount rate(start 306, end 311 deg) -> 21.5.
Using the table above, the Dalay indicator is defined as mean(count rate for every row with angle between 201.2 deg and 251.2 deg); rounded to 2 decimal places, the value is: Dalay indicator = 4.27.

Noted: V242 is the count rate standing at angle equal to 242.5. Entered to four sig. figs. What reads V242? 4.058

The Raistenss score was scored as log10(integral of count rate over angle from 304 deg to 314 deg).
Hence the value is 1.65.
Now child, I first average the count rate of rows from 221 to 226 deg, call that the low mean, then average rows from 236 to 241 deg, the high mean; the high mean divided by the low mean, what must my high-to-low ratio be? 0.97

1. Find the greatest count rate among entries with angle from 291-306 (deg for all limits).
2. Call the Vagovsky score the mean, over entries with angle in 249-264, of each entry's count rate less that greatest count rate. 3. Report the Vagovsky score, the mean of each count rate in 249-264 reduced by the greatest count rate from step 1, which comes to -1.1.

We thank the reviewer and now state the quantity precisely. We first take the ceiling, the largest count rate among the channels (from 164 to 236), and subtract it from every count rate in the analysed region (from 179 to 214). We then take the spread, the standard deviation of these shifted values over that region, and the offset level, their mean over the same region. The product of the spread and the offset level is -0.03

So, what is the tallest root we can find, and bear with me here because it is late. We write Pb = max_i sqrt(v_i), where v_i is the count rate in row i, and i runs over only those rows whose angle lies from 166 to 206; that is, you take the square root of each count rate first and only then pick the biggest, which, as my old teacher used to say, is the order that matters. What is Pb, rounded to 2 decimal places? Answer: 2.10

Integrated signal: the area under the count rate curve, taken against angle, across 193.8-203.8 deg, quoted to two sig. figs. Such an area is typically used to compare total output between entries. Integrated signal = 43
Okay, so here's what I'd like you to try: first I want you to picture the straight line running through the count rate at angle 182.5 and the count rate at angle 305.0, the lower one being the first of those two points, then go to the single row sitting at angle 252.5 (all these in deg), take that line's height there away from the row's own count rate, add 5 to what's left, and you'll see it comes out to 4.76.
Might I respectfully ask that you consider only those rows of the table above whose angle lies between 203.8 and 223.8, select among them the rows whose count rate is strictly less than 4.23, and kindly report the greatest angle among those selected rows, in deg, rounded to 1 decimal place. 212.5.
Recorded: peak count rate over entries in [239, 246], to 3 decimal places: 4.310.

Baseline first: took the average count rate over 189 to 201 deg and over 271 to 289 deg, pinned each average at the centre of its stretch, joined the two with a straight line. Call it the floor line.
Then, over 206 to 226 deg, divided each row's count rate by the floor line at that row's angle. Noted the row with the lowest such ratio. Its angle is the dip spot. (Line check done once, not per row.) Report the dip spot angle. 210.0 deg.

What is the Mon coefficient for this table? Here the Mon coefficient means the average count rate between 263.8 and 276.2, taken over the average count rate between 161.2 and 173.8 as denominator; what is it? 0.94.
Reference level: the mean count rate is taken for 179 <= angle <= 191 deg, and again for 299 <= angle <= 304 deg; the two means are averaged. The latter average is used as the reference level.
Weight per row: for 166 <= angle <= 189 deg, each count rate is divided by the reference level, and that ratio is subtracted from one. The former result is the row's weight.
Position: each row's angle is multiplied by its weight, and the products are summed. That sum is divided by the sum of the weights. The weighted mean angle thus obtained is 175.3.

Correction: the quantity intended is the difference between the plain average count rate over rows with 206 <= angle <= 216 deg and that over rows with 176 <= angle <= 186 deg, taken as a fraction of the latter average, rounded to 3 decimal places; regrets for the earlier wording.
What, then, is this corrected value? -0.007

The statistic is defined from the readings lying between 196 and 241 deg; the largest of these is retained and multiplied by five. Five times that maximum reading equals 22.59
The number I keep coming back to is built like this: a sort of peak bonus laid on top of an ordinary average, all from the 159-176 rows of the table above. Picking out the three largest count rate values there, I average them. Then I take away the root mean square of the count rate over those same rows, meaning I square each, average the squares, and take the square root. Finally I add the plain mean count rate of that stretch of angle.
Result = 4.26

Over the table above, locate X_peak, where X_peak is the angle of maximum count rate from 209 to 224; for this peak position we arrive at 220.0 deg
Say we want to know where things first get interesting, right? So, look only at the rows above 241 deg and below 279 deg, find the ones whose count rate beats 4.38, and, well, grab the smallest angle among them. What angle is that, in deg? 275.0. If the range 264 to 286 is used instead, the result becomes 275.0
